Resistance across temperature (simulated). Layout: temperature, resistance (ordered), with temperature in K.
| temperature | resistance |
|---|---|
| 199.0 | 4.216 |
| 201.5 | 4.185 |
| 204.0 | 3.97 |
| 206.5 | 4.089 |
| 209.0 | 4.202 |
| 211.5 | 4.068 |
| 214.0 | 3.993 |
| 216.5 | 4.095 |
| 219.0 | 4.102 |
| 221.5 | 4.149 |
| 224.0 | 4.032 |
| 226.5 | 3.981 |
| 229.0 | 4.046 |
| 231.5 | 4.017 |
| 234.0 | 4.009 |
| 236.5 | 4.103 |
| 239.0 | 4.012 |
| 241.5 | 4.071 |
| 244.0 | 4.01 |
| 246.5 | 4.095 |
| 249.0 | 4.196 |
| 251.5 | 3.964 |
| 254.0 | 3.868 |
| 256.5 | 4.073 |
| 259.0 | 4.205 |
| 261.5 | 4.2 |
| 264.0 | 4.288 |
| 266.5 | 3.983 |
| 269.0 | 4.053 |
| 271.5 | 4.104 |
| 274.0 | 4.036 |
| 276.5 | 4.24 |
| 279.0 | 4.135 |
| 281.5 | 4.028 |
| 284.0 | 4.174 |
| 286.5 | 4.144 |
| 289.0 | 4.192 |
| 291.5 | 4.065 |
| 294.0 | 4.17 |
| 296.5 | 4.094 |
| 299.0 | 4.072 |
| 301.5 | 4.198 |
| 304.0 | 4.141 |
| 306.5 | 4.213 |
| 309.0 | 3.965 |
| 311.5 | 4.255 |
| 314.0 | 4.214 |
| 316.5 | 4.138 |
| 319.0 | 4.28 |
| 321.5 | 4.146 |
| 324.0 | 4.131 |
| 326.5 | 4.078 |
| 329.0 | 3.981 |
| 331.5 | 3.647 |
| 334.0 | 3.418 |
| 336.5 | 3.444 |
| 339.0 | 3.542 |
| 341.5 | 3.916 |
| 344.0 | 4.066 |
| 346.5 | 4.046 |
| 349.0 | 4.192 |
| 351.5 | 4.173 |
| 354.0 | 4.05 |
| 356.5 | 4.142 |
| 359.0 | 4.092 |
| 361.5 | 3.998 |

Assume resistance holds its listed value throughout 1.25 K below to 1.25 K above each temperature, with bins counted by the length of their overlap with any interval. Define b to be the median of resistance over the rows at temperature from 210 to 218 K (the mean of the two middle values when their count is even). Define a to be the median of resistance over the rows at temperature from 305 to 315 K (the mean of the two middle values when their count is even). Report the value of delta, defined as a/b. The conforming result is 1.04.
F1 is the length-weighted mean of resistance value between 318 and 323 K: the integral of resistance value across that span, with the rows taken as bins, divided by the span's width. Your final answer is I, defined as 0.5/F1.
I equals 0.119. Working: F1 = 4.21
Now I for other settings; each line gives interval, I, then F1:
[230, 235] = 0.125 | 4.01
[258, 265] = 0.118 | 4.23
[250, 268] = 0.122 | 4.08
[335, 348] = 0.131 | 3.80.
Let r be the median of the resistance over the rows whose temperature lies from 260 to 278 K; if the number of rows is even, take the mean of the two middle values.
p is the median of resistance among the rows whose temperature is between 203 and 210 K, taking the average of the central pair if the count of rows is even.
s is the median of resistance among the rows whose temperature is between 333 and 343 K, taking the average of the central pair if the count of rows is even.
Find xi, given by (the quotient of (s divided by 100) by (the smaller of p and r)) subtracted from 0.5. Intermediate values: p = 4.09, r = 4.10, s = 3.49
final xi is 0.491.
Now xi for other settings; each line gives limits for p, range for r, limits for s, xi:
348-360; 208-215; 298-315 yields 0.490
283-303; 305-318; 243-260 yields 0.490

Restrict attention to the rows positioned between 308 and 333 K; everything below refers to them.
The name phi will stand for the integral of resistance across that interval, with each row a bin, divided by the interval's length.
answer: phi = 4.08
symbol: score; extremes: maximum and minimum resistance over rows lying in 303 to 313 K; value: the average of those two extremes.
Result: 4.11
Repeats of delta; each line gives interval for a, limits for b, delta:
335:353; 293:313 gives 0.97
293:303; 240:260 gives 1.01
